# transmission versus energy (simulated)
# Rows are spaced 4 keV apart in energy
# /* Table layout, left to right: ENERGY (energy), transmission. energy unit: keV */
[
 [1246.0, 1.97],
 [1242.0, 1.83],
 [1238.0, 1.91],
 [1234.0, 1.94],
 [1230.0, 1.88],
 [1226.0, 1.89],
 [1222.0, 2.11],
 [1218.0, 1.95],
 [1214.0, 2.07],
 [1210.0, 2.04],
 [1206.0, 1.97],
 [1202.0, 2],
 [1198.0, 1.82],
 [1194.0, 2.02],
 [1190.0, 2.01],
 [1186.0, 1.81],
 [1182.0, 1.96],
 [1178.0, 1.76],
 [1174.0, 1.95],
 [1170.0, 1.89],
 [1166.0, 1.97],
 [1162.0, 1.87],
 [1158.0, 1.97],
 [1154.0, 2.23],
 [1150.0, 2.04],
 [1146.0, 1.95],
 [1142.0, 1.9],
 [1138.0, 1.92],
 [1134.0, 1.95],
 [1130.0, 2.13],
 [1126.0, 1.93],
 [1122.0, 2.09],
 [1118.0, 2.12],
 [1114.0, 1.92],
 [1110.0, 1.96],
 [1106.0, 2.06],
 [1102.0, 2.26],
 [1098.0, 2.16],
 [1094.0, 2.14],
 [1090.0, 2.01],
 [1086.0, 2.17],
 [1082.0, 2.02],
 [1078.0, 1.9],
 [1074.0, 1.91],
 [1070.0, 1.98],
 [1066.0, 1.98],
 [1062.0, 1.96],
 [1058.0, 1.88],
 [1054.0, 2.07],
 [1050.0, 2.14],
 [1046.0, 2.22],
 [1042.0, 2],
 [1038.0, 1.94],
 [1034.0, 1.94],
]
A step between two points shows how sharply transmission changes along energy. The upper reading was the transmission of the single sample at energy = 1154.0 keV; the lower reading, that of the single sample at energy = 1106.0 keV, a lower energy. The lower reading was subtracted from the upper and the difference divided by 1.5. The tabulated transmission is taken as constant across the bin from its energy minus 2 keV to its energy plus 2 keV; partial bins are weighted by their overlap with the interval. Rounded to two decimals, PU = 0.11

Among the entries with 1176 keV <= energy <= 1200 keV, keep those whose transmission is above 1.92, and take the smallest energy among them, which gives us 1182.0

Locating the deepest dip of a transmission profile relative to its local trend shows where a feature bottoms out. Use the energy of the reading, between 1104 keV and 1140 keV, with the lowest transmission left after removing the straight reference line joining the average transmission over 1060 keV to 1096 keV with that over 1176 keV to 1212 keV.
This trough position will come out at 1114.0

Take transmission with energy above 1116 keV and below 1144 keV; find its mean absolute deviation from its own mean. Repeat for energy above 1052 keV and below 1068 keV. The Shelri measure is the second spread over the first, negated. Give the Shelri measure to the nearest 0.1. -0.6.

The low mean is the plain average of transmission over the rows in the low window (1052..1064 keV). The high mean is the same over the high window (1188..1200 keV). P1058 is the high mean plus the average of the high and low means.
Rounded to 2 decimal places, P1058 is 3.91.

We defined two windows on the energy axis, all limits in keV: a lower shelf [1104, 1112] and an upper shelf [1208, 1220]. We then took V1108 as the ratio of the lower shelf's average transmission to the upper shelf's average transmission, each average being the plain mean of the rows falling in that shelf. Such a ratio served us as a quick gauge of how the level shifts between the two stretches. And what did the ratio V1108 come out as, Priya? 1.00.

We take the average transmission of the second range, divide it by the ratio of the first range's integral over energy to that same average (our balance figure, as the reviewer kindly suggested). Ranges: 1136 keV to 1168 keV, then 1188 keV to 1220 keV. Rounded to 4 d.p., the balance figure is 0.0621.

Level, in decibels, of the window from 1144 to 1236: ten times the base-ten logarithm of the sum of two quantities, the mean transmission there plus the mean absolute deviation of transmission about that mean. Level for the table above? 3.1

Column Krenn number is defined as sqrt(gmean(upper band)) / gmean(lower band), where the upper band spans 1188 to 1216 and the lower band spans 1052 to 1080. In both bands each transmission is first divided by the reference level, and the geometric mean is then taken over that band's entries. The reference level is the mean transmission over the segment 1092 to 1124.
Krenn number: 1.04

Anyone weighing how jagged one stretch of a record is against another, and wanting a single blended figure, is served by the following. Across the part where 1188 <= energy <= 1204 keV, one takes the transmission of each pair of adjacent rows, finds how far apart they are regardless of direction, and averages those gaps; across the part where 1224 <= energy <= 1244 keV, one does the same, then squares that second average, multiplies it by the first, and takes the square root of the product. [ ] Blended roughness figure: 0.016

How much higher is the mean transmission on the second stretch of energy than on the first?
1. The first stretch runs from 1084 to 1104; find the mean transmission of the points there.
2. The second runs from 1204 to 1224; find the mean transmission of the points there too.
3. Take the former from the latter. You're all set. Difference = -0.12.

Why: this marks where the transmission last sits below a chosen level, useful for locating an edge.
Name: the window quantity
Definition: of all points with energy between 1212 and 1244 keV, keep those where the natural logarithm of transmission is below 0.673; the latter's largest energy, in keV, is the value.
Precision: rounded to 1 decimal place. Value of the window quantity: 1242.0 keV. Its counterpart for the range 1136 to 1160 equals 1146.0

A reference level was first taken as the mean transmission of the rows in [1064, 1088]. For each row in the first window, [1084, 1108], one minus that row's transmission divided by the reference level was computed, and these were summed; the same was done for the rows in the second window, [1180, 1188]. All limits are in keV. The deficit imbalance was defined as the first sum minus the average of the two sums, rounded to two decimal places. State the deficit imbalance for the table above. -0.27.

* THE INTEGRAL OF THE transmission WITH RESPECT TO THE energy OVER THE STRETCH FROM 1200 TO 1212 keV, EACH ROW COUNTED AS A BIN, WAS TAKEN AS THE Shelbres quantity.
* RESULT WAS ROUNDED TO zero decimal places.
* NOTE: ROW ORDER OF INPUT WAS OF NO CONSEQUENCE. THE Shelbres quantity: 24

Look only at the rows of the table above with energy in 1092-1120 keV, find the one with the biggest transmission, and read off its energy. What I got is 1102.0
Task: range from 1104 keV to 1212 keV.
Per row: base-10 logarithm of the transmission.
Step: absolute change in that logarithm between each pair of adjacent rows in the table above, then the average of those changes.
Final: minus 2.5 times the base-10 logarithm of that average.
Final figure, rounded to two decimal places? 3.94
